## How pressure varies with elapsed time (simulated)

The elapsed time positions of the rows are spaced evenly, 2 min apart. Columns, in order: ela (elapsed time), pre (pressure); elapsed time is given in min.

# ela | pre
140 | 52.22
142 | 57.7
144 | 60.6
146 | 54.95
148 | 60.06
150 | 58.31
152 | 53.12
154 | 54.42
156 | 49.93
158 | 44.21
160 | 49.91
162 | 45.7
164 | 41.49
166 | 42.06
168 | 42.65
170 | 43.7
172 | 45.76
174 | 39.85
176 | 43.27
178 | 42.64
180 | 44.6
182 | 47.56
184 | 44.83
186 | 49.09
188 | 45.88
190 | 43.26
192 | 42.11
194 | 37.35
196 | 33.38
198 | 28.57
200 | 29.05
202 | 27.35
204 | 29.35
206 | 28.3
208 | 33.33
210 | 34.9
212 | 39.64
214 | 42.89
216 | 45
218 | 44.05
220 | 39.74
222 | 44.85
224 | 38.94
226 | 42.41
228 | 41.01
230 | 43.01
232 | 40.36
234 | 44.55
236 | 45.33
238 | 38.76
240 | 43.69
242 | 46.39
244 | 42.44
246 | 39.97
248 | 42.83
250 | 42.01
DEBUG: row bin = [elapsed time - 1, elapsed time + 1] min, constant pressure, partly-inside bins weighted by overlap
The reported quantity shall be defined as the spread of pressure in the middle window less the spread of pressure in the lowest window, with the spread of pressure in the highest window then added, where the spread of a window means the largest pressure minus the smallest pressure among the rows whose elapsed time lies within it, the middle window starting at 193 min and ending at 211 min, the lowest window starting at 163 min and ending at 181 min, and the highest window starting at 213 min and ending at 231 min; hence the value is 10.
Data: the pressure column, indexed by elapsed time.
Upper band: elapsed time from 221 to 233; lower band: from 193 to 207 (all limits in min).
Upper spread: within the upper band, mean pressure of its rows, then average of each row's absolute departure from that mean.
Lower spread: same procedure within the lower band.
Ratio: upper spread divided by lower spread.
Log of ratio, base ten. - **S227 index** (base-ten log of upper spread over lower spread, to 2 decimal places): -0.23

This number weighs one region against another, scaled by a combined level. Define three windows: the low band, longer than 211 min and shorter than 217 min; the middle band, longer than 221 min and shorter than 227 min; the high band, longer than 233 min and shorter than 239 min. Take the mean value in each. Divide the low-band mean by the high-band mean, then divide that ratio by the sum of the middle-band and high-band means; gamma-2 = 0.0117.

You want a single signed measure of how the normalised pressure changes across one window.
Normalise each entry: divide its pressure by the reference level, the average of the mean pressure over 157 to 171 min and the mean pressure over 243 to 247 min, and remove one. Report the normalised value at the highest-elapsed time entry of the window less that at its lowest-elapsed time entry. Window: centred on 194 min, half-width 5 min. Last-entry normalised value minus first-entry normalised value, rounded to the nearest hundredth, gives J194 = -0.34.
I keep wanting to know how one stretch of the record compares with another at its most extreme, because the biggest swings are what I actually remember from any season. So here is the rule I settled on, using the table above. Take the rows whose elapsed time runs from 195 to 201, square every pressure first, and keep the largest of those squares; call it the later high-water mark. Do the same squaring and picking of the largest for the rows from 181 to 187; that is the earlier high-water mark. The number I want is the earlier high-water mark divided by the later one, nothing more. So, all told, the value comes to 2.16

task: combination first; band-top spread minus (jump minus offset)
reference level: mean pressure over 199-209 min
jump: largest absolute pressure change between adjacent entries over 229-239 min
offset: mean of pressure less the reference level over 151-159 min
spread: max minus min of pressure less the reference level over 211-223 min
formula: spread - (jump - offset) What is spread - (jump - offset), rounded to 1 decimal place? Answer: 19.7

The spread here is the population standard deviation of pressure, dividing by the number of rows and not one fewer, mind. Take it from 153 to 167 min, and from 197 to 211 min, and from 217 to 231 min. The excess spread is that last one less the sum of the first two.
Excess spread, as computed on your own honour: -5.0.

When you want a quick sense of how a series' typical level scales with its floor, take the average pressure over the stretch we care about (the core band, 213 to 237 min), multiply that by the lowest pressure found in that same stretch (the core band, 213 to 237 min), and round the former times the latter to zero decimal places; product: 1662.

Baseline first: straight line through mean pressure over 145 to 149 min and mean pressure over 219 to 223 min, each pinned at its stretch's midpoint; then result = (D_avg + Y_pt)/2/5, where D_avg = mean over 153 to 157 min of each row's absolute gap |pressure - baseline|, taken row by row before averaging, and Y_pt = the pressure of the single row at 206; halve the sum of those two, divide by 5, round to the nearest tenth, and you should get 3.2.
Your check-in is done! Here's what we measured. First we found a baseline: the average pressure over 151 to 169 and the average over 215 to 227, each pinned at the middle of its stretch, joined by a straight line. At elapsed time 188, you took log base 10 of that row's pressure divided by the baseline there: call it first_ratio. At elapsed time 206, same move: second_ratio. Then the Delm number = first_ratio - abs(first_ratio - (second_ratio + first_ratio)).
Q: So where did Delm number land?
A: -0.18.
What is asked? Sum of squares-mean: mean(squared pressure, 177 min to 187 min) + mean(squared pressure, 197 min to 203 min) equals 2900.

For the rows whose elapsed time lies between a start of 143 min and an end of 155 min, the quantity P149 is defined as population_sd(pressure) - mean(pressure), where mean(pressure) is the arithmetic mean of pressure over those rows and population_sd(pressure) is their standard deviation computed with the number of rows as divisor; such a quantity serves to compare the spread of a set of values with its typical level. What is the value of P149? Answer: -54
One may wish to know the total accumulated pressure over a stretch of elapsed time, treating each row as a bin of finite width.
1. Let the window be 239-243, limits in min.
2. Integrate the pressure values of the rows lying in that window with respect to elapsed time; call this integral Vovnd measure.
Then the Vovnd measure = 180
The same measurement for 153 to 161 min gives 397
